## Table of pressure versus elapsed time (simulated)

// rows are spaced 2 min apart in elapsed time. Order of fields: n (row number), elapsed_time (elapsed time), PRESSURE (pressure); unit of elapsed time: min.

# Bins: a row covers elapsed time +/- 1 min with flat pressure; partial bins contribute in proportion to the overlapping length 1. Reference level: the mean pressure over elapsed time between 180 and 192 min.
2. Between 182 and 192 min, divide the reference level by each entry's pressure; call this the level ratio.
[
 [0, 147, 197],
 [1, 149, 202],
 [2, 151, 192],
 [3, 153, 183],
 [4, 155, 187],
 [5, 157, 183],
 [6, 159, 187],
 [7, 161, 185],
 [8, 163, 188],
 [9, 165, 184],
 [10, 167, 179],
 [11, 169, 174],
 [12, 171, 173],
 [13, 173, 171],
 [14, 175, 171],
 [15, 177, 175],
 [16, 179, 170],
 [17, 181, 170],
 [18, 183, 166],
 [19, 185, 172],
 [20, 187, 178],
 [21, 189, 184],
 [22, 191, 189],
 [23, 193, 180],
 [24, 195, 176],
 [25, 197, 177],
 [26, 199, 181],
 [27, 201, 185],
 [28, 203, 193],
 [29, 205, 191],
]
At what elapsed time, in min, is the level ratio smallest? 191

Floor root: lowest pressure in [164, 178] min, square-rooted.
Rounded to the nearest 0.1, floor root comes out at 13.1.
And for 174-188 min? 12.9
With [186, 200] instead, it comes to 13.3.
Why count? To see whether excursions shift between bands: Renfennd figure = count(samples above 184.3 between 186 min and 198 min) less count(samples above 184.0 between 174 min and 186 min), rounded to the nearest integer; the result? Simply 1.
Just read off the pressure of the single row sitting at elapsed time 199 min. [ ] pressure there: 181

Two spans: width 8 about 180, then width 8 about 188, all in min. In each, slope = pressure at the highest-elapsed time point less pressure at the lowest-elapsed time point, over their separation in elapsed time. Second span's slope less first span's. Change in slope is 4.3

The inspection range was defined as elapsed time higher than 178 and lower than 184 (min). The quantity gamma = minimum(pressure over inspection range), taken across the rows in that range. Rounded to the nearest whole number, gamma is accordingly 166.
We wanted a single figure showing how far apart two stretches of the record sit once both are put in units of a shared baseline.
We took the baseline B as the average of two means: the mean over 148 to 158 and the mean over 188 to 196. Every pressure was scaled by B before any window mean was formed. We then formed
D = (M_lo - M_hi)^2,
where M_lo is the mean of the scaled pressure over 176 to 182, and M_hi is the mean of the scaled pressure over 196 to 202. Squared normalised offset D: 0.0025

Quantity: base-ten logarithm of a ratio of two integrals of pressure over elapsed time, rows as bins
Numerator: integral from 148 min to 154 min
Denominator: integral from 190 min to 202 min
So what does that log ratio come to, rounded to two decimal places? -0.28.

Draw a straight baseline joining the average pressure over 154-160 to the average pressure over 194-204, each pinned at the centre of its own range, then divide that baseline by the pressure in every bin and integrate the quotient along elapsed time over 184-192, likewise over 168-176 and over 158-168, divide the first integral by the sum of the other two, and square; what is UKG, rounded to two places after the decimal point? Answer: 0.19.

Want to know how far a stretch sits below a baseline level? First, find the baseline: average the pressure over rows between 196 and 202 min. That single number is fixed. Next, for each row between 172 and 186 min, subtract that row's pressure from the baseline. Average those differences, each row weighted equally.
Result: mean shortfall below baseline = 10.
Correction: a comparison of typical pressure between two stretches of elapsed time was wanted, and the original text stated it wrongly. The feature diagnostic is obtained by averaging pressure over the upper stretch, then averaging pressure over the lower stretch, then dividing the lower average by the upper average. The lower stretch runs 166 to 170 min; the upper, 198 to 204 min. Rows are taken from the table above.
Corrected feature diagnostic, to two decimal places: 0.95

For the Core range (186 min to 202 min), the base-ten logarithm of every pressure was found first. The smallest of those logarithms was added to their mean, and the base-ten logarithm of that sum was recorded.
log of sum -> 0.654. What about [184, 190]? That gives 0.652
